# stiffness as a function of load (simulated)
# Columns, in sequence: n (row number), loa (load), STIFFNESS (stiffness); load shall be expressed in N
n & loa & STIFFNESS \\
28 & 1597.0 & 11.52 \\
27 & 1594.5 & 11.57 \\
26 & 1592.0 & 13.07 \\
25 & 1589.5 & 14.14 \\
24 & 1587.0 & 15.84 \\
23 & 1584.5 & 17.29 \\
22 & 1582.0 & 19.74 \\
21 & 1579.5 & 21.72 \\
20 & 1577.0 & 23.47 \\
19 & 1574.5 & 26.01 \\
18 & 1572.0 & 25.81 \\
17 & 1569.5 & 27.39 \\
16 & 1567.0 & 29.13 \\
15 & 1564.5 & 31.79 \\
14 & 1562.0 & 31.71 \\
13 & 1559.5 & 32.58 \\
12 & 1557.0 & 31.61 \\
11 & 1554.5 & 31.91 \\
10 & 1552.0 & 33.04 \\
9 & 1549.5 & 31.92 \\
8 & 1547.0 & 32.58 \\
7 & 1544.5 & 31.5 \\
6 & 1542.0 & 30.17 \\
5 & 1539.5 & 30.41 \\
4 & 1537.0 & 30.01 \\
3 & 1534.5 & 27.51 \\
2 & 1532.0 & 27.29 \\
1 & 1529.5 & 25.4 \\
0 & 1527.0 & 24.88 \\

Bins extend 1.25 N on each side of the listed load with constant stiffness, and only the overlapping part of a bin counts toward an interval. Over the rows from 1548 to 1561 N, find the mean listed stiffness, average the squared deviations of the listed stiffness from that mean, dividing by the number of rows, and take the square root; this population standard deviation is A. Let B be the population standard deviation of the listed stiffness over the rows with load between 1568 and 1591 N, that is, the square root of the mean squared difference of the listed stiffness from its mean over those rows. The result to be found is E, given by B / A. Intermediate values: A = 0.52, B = 4.5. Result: 8.7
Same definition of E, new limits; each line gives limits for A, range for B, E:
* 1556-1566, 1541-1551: 2.3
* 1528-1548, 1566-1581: 1.1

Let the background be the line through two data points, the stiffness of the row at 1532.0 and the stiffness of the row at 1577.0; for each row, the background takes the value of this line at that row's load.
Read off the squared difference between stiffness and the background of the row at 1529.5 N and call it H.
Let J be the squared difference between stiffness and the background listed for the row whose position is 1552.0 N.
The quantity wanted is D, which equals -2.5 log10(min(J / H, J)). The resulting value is -3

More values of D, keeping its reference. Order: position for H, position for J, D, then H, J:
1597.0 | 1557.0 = 1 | 105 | 42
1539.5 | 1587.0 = -1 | 14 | 46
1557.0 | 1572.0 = 3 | 42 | 4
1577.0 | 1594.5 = -5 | 0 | 108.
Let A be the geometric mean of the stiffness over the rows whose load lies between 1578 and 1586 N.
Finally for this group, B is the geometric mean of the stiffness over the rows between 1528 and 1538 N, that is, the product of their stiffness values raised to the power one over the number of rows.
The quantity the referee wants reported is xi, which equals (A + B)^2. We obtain 2209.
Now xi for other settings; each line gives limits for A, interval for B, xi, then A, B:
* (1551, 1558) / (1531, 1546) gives 3797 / 32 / 29.4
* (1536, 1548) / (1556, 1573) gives 3699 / 31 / 29.9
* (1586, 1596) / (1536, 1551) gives 1994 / 14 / 31.1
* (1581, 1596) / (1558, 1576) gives 1946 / 15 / 29.1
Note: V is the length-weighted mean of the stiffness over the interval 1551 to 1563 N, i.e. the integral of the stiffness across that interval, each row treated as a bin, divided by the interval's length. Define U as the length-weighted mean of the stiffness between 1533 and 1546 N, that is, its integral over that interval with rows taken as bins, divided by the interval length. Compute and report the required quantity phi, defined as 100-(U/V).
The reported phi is 99.1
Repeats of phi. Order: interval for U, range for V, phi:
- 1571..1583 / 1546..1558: 99.3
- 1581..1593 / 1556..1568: 99.5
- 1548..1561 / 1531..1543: 98.9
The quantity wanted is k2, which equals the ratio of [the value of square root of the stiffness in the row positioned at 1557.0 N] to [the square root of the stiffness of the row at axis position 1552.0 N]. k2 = 0.98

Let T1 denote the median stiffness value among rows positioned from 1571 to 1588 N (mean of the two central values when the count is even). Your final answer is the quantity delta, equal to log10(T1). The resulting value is 1.34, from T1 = 22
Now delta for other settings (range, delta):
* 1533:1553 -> 1.49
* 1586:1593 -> 1.15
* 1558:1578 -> 1.45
